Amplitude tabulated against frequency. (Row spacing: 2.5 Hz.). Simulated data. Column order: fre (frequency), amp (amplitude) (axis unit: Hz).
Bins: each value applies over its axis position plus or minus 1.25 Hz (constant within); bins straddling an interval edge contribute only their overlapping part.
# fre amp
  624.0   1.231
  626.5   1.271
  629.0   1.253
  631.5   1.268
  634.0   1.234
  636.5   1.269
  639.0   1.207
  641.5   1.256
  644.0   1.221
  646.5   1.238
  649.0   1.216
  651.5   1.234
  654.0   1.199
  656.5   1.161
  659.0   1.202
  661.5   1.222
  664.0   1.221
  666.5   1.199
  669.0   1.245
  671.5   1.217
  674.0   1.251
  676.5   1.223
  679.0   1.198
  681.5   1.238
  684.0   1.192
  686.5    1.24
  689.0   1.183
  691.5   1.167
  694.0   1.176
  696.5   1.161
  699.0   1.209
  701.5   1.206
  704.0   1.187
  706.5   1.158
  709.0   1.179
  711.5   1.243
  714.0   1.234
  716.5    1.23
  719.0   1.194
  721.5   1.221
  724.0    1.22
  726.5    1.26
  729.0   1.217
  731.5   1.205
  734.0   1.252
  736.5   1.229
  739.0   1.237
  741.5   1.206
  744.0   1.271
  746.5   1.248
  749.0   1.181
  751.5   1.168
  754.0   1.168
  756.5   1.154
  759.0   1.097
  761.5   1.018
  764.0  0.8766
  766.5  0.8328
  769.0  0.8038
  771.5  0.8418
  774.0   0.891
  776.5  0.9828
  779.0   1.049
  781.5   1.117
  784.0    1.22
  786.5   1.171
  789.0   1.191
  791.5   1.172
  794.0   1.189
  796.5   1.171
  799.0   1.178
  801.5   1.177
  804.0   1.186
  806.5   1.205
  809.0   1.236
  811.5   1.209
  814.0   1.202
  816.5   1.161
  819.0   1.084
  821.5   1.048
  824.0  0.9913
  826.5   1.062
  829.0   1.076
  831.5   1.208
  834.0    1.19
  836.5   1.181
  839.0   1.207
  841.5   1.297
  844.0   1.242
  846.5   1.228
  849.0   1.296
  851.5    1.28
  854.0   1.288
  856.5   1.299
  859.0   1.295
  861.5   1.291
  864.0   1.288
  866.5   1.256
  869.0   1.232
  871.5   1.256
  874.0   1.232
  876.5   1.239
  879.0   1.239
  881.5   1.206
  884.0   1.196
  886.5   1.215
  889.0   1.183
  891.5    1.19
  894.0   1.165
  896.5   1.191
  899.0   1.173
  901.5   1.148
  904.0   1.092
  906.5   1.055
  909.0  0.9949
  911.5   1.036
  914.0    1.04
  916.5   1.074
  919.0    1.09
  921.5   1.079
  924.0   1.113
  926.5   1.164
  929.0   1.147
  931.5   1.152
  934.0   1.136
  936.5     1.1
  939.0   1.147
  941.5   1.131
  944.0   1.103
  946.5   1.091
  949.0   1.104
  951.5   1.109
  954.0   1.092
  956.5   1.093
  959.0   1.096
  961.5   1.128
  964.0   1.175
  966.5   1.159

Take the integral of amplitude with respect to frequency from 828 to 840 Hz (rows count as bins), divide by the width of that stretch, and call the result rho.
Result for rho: 1.17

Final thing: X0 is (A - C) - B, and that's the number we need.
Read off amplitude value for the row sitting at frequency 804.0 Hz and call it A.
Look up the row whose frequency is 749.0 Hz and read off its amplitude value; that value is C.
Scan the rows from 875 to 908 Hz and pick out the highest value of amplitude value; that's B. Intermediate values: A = 1.186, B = 1.239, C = 1.181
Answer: -1.23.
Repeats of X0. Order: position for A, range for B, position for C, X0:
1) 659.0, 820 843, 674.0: -1.35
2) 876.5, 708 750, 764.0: -0.91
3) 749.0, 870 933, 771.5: -0.92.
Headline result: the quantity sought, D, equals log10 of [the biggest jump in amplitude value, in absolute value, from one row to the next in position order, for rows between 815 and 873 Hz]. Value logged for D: -0.9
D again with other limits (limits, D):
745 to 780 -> -0.8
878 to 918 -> -1.2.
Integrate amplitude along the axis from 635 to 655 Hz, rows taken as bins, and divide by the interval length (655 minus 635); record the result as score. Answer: 1.23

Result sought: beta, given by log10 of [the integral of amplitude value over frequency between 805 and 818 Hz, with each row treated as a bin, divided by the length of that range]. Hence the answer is 0.079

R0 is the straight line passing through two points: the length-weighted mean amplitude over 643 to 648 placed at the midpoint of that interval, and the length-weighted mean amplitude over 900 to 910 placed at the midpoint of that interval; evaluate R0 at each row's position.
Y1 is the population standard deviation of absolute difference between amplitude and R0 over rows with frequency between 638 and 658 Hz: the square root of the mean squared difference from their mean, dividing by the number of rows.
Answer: 0.017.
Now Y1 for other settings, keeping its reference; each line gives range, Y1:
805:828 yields 0.028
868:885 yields 0.017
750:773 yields 0.143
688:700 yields 0.010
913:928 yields 0.032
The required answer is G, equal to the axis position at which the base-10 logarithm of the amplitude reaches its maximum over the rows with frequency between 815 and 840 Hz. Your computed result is 831.5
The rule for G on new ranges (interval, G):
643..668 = 646.5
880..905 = 886.5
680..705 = 686.5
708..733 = 726.5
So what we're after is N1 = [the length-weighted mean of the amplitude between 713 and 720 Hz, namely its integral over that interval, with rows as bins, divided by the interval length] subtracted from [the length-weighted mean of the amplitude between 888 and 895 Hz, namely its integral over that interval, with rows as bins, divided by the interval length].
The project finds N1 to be -0.04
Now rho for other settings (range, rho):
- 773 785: 1.05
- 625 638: 1.26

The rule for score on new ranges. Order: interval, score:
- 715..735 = 1.22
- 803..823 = 1.16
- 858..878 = 1.26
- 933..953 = 1.11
